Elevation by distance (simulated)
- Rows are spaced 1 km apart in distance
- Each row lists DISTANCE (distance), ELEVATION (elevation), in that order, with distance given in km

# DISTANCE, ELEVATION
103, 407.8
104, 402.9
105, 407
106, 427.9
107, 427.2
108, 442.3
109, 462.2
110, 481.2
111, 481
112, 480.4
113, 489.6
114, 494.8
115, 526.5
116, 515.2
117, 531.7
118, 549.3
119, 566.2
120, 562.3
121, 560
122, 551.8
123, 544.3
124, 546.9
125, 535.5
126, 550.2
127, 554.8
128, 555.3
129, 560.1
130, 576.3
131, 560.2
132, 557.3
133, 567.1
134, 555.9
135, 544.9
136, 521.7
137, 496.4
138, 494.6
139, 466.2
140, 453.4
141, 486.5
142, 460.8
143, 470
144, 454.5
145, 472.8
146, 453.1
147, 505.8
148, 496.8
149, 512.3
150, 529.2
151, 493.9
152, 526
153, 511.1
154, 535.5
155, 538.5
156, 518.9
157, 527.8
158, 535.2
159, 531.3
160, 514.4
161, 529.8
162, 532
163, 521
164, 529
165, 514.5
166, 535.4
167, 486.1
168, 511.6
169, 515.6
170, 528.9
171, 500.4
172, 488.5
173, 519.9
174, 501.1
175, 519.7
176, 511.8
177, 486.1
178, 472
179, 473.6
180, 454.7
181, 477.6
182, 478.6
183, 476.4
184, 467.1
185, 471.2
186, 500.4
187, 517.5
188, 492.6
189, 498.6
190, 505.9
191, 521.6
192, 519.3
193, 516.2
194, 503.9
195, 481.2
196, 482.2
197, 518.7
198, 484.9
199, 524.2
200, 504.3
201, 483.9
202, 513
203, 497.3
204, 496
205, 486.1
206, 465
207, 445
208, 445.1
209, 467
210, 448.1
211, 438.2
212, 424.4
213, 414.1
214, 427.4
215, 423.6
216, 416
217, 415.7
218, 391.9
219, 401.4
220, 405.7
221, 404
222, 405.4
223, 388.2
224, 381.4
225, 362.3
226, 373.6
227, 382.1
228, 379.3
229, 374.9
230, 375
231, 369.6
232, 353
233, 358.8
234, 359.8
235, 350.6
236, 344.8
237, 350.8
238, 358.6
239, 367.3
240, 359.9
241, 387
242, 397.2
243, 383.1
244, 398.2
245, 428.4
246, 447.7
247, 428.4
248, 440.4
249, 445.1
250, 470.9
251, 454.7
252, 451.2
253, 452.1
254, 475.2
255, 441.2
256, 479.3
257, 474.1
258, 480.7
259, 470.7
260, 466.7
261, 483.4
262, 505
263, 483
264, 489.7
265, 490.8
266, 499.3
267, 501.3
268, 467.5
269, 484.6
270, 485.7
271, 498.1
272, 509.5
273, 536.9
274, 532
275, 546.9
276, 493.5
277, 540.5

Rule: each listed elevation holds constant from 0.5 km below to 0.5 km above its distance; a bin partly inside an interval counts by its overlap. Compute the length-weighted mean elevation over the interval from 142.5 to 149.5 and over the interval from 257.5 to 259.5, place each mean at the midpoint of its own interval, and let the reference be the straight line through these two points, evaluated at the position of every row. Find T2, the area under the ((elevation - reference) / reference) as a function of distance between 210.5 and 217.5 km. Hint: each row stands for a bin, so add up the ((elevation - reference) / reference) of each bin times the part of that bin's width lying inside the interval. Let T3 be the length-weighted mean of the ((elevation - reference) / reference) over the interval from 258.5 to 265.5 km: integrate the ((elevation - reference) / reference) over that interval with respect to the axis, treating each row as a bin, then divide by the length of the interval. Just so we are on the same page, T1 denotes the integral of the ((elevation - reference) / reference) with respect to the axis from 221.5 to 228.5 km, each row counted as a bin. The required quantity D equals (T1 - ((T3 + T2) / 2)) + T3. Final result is -1.0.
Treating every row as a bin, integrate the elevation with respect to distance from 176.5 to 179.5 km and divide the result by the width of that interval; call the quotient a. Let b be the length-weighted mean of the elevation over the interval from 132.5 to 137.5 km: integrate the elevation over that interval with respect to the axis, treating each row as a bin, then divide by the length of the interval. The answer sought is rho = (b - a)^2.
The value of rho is 3596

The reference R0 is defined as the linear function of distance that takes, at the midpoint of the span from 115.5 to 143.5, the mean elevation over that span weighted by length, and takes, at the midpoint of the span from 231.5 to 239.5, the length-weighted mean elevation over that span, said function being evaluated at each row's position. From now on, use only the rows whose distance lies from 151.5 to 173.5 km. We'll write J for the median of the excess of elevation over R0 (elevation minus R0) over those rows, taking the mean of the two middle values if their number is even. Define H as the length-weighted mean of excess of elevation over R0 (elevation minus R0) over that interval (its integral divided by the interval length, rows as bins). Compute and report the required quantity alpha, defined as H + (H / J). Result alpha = 44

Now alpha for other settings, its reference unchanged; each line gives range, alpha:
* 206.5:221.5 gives 34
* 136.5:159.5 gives -1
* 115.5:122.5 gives -2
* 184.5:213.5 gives 70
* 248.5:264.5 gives 151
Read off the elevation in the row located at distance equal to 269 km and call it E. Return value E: 484.6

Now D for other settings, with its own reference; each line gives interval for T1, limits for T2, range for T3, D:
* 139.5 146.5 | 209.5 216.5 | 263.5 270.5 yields 0.1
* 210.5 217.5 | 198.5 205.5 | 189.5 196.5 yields -0.9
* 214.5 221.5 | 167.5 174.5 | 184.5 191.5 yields -1.2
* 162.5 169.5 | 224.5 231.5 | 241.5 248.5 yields 1.2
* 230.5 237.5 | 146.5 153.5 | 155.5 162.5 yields -2.0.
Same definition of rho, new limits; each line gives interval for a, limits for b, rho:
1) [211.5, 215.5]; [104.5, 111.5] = 605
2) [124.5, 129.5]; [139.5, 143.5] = 6973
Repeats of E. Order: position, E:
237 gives 350.8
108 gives 442.3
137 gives 496.4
